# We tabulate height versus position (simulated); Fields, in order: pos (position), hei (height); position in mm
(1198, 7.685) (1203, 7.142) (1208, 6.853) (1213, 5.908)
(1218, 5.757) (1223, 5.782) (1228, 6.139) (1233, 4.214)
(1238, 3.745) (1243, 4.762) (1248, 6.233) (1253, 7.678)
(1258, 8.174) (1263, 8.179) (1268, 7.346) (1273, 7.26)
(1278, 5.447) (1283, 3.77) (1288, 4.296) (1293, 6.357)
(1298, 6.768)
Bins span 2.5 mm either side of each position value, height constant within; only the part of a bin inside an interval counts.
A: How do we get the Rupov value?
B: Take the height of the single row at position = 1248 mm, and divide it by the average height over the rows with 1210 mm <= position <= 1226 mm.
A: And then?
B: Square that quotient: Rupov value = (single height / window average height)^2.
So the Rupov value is 1.1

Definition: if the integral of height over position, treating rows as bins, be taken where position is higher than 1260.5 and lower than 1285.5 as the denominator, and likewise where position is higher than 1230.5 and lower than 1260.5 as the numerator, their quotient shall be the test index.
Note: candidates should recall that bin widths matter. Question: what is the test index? 1.1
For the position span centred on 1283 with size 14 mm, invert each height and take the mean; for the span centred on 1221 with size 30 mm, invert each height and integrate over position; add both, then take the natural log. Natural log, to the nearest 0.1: 1.7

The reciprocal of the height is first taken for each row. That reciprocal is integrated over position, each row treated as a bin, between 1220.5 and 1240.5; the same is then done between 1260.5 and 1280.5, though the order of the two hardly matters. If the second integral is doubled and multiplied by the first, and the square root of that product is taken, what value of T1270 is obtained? 4.93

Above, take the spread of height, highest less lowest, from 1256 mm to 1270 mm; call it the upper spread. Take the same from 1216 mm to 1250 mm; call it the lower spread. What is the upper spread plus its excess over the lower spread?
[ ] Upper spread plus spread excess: -0.8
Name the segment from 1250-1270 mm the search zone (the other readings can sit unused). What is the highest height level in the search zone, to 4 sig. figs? 8.179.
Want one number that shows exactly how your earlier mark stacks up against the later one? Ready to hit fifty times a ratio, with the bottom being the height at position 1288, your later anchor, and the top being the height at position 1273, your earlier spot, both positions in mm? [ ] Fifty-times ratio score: 84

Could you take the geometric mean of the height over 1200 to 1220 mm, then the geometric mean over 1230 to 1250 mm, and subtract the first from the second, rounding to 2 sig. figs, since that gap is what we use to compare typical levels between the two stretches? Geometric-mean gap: -1.7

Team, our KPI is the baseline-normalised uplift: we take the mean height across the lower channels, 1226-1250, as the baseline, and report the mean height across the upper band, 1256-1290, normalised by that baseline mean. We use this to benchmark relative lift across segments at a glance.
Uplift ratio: 1.3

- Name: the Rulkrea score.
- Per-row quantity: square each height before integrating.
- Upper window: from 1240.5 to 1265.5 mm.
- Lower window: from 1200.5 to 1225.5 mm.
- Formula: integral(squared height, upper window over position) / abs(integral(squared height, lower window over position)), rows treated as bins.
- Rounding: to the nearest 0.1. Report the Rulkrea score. 1.3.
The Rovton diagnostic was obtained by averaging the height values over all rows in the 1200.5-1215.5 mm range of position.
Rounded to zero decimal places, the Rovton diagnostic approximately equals 7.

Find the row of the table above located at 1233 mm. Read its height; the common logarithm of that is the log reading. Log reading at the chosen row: 0.62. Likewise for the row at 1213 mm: 0.77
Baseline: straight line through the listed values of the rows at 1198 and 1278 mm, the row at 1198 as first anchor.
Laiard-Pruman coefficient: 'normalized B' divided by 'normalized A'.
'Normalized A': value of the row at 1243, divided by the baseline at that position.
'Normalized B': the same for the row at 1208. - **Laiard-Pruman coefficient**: 1.2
